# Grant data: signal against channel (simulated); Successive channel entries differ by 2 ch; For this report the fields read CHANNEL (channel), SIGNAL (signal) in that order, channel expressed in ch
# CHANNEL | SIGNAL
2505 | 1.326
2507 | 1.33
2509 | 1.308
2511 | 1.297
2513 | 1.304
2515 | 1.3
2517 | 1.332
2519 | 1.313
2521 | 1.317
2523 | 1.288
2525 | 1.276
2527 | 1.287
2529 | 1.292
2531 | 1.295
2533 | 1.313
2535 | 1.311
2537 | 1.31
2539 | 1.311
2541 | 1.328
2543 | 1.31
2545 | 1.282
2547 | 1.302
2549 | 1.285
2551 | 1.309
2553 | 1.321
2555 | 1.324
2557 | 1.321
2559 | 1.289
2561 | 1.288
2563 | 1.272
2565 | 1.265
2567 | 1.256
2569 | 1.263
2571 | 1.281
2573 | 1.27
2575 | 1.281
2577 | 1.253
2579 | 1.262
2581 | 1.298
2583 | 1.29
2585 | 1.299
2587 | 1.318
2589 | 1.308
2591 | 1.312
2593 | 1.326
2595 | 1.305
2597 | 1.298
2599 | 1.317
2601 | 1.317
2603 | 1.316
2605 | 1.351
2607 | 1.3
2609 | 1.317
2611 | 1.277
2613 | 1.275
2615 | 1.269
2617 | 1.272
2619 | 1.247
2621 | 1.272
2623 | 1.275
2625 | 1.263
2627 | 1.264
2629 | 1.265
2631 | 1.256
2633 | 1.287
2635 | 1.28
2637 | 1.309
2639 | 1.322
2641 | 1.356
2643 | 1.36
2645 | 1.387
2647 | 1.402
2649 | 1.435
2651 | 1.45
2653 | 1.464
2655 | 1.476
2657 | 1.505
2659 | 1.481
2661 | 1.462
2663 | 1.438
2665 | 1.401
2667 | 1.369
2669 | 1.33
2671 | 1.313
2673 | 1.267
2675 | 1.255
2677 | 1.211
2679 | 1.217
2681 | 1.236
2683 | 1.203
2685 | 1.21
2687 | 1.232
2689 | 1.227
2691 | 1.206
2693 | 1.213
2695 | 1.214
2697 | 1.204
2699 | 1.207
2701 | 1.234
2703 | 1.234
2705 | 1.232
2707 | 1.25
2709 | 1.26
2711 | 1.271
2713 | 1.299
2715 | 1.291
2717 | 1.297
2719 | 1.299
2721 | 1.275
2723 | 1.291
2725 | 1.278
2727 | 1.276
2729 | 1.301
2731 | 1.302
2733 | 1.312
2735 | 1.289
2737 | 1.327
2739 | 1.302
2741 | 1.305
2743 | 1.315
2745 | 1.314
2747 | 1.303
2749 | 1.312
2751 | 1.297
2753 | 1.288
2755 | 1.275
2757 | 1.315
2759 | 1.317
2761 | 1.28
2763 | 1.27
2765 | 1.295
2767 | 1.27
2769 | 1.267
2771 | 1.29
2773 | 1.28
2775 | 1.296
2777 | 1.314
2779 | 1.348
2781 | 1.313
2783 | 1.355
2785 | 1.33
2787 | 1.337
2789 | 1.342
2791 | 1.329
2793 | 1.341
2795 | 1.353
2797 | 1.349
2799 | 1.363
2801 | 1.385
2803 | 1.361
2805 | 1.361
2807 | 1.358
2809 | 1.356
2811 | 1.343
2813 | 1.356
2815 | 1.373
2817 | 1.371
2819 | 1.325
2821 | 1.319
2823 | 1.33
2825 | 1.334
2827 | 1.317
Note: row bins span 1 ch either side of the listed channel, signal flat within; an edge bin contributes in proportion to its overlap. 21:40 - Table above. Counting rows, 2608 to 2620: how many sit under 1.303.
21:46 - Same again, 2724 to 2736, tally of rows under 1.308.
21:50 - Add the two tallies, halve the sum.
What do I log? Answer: 5.0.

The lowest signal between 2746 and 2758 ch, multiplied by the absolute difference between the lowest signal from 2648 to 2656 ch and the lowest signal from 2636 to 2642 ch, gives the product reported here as 0.16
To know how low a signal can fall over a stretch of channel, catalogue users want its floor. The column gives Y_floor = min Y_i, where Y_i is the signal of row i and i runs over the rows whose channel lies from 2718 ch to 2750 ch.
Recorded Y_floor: 1.275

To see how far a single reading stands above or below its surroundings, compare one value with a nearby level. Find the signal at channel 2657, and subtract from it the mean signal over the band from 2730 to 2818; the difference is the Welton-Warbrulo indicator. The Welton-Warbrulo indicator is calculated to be 0.18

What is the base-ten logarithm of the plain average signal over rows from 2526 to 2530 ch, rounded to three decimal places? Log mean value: 0.110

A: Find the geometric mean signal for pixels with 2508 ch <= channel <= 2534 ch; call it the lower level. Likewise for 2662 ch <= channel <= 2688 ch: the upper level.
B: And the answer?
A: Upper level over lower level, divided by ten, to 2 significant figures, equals 0.098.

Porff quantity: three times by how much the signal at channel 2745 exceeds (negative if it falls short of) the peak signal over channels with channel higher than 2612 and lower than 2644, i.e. -0.14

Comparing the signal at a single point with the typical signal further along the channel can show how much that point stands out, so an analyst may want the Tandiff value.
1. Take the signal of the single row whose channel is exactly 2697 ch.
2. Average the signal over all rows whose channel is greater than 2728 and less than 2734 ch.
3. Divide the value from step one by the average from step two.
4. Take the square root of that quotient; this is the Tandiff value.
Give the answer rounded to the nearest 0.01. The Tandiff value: 0.96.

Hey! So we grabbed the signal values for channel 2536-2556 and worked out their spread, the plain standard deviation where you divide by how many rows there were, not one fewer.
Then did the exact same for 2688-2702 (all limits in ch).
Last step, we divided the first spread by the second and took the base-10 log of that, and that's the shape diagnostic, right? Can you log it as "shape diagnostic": 0.1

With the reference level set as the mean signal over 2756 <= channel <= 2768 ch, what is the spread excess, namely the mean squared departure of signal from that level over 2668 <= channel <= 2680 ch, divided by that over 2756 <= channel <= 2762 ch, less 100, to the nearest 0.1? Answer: -94.2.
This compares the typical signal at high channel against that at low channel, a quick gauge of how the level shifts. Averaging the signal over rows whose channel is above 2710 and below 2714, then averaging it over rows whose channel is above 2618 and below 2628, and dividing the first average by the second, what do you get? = 1.02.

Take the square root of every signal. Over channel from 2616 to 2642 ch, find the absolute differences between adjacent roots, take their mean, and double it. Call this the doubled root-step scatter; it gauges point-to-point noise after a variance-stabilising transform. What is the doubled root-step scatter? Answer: 0.0140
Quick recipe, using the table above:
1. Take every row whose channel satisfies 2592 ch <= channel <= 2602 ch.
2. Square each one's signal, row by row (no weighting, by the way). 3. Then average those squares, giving 1.72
